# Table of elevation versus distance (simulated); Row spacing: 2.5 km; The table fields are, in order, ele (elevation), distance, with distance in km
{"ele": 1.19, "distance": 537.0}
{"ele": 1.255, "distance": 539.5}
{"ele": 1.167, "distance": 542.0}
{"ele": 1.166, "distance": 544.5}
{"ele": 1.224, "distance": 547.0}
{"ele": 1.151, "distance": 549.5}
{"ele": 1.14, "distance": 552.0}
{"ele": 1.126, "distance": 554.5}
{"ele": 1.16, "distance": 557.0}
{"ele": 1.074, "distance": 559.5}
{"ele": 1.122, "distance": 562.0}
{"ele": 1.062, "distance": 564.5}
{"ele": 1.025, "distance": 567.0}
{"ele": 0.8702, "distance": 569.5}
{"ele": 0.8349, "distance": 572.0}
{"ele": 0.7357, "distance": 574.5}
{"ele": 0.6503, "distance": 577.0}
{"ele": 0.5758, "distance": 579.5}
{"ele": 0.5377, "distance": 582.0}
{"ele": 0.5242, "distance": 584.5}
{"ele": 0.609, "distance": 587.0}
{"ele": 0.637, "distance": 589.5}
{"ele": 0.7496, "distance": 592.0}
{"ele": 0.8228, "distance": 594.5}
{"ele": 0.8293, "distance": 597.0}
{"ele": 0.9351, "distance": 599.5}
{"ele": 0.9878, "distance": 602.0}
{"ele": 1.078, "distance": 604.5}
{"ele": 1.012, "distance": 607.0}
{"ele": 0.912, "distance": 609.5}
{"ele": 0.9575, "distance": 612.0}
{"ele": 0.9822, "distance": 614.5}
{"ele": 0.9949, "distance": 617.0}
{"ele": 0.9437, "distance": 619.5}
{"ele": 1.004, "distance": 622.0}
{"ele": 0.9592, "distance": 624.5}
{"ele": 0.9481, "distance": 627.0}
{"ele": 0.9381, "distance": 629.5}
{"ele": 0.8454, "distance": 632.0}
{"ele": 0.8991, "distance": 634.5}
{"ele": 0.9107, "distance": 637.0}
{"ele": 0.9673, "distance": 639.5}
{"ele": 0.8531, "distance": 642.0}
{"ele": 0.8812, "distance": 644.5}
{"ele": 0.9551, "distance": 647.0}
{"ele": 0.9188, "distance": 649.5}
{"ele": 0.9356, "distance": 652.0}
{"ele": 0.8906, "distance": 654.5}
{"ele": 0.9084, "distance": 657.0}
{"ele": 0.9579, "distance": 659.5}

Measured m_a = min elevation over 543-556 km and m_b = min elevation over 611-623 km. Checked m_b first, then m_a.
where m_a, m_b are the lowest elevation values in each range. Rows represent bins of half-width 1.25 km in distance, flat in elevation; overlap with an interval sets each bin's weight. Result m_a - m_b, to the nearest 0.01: 0.18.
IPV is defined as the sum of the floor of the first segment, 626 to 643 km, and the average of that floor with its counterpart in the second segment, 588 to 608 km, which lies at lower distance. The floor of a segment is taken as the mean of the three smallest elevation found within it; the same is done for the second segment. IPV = 1.67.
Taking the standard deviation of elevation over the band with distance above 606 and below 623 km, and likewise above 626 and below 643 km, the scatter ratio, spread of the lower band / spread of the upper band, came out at 0.8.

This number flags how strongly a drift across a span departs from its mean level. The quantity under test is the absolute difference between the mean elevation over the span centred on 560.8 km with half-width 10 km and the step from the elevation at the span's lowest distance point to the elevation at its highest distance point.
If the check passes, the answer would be 1.3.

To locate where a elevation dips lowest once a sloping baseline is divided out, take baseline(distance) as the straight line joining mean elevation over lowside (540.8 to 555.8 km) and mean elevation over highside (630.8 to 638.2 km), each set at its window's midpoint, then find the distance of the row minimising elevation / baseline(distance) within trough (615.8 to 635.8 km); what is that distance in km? 632.0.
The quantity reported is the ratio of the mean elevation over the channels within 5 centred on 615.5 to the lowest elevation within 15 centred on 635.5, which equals 1.17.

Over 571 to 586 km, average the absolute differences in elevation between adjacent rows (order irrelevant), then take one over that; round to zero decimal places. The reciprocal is 16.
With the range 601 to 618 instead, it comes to 18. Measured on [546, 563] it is 23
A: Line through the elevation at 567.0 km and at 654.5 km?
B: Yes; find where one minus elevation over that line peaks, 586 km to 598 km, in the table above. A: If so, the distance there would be 587.0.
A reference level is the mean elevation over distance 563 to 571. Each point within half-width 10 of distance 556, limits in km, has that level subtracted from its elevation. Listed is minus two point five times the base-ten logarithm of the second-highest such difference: 2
